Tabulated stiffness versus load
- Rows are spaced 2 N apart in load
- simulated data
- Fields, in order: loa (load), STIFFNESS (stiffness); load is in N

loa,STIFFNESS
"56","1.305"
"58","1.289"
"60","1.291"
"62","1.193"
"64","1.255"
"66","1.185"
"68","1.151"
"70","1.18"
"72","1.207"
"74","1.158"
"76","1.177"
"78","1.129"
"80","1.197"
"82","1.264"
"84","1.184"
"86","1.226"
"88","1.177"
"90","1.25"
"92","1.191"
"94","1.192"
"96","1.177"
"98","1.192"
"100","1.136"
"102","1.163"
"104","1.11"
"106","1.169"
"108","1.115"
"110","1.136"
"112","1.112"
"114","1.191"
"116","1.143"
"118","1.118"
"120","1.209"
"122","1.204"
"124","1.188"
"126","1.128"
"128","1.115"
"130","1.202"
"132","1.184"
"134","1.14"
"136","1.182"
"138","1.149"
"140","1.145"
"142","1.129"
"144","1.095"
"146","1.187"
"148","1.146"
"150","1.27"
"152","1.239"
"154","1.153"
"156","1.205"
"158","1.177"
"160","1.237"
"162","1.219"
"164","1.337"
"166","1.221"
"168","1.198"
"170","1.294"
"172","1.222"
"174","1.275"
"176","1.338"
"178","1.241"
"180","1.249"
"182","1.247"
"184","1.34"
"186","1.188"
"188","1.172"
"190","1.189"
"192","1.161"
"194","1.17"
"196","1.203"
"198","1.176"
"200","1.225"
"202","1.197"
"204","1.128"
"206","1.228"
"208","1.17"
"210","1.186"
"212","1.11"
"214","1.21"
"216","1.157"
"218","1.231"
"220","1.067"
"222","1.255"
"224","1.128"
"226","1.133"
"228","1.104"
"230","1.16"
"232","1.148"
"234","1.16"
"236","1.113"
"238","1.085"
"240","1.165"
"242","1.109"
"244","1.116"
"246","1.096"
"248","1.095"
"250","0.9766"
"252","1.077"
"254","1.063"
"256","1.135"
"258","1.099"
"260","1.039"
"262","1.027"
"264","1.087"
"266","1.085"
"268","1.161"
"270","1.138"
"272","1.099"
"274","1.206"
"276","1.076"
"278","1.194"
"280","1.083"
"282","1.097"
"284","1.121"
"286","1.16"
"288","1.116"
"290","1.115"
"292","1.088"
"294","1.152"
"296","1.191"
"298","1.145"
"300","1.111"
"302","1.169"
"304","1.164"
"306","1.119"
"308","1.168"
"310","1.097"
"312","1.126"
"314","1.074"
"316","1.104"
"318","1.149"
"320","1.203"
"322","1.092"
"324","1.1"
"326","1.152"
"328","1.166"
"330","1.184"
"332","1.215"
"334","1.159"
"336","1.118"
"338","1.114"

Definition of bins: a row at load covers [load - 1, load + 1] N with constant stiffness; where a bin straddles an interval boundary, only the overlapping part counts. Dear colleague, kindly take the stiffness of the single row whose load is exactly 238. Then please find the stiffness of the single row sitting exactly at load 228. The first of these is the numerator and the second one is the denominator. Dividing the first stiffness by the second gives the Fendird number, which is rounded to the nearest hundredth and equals 0.98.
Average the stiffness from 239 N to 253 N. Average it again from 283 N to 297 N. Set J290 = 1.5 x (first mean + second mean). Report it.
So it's 3.34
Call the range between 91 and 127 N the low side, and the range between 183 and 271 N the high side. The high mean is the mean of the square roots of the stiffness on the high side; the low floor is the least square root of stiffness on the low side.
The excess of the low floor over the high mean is -0.015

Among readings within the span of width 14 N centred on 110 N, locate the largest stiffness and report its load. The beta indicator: 114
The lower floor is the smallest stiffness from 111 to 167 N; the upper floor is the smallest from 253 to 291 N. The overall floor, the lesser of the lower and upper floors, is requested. 1.027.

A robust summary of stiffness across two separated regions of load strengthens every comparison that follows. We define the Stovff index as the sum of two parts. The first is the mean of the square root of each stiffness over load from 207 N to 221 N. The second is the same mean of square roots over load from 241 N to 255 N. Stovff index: 2.11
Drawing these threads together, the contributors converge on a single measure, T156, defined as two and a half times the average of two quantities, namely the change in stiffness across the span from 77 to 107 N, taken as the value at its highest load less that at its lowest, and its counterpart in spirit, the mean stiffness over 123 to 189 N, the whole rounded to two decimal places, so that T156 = 1.56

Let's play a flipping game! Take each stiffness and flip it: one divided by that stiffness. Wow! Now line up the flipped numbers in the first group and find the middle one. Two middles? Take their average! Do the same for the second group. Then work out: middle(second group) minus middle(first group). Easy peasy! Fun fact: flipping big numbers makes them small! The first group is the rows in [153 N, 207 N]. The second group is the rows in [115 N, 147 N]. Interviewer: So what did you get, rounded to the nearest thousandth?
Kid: 0.051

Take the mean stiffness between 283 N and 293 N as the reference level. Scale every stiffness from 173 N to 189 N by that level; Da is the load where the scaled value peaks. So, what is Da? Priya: 184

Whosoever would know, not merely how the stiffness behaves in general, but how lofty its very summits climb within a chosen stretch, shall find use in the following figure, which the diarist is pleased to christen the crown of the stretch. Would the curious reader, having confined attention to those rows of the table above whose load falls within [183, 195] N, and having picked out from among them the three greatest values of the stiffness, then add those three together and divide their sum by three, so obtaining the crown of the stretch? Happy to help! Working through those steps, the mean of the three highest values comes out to 1.24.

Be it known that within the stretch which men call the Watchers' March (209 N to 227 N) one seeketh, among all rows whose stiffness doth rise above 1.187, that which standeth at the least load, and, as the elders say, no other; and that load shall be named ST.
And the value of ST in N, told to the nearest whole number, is 214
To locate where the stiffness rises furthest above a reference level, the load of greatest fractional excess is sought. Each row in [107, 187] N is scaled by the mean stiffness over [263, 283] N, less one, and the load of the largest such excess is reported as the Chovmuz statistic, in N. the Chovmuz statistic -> 184 N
